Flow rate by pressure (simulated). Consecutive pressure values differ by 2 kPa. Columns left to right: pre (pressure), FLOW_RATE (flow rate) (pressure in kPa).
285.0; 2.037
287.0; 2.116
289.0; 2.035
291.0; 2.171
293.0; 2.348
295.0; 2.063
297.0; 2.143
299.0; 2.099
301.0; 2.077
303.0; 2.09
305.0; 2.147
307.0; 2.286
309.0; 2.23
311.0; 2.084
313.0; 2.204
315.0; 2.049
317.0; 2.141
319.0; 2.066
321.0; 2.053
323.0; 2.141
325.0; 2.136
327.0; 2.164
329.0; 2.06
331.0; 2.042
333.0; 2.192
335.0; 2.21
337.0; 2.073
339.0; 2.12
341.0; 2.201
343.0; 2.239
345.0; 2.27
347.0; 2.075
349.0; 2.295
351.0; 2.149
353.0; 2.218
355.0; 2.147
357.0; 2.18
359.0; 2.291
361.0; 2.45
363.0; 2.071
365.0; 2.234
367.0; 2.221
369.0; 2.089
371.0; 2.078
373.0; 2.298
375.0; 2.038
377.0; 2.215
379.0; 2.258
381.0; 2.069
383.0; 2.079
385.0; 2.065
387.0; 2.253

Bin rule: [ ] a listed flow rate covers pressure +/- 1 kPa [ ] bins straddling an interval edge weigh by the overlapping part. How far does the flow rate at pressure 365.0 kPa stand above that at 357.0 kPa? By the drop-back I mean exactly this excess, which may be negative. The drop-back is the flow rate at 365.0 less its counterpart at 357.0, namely 0.054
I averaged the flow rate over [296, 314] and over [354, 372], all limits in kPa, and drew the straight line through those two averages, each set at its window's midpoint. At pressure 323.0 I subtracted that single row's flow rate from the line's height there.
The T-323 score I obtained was 0.02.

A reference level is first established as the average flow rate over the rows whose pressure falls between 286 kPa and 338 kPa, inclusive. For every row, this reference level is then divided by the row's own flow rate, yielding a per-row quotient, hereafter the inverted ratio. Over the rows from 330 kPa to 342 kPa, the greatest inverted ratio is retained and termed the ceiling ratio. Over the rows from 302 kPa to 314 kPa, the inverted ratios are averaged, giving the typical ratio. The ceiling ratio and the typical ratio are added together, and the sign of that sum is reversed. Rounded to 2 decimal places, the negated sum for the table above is -2.03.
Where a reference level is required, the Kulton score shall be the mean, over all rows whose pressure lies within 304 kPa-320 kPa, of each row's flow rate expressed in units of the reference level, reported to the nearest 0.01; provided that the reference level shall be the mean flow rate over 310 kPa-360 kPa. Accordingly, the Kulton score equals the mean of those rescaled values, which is 1.00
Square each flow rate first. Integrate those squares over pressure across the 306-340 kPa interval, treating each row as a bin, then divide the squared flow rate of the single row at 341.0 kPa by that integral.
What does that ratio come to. 0.031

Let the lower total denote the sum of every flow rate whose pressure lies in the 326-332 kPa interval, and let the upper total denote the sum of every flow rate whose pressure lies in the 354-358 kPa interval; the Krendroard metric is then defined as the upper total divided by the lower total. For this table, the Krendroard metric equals 0.69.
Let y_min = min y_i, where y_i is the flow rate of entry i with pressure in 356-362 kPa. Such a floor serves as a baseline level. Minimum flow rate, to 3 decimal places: 2.180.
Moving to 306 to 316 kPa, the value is 2.049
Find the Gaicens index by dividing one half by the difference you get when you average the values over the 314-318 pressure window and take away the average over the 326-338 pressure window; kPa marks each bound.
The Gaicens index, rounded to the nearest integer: -18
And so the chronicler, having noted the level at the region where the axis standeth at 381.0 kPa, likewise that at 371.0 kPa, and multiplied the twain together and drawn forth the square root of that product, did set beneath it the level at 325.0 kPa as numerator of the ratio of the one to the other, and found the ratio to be 1.03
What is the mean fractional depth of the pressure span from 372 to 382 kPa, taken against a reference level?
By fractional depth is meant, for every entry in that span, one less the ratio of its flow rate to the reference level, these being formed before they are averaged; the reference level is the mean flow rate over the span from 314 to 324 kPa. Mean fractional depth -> -0.041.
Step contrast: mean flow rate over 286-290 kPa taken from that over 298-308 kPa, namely 0.064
